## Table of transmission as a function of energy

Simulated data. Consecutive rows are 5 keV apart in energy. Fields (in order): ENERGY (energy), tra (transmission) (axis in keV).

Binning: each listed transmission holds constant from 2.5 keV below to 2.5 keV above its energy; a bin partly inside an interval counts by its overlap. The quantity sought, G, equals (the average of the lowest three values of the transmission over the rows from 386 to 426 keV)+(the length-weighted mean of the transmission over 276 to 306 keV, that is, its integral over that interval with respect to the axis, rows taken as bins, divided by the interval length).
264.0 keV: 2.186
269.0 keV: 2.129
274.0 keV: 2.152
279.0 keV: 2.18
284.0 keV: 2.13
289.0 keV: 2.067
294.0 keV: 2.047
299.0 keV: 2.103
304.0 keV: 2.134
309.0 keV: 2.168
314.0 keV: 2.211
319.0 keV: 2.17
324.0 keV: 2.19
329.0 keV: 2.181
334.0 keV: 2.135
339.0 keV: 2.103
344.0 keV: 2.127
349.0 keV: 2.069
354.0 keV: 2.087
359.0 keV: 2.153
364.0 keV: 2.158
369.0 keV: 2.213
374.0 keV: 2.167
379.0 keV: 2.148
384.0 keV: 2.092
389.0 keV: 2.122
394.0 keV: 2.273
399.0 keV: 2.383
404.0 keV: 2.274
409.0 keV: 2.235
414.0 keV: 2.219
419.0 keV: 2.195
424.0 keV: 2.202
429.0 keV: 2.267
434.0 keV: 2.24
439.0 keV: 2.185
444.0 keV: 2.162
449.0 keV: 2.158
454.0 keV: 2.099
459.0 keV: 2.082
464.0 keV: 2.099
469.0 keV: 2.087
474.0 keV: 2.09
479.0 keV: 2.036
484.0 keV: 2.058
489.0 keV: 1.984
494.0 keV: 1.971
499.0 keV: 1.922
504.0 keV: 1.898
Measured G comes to 4.28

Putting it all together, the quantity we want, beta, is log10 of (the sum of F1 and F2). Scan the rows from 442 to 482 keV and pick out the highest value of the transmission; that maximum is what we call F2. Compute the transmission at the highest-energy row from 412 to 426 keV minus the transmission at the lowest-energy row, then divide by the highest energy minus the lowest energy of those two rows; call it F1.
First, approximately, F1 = -0.002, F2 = 2.162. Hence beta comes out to 0.335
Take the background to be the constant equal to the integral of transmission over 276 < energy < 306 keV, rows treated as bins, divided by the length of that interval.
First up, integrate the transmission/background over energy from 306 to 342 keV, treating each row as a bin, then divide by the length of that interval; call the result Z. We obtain 1.03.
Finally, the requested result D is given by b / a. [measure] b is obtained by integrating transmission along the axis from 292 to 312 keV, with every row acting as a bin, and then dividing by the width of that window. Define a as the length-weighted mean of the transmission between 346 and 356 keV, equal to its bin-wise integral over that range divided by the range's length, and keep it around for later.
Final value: 1.02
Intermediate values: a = 2.08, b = 2.12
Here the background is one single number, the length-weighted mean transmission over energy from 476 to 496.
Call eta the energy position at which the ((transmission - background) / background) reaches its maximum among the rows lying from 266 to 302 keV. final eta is 279.0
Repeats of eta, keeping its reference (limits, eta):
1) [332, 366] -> 364.0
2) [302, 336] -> 314.0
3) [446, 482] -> 449.0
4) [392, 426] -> 399.0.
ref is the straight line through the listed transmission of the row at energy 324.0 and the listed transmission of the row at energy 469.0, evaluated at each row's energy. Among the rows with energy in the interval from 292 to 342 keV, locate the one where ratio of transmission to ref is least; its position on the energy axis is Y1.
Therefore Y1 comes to 294.0 keV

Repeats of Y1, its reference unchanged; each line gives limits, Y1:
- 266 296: 294.0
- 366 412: 384.0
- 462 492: 489.0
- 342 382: 349.0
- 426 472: 459.0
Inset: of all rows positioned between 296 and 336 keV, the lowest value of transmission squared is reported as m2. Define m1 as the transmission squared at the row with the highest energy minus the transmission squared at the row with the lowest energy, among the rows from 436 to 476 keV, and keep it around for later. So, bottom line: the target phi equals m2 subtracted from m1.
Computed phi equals -4.83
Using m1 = -0.41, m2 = 4.4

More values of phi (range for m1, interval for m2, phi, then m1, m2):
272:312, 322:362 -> -4.21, 0.07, 4.3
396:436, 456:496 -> -4.55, -0.66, 3.9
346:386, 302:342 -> -4.33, 0.10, 4.4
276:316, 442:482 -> -4.01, 0.14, 4.1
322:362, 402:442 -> -4.93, -0.16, 4.8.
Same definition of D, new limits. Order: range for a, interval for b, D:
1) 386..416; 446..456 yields 0.95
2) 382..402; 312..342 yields 0.97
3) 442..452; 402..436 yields 1.04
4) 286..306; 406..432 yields 1.07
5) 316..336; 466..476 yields 0.96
